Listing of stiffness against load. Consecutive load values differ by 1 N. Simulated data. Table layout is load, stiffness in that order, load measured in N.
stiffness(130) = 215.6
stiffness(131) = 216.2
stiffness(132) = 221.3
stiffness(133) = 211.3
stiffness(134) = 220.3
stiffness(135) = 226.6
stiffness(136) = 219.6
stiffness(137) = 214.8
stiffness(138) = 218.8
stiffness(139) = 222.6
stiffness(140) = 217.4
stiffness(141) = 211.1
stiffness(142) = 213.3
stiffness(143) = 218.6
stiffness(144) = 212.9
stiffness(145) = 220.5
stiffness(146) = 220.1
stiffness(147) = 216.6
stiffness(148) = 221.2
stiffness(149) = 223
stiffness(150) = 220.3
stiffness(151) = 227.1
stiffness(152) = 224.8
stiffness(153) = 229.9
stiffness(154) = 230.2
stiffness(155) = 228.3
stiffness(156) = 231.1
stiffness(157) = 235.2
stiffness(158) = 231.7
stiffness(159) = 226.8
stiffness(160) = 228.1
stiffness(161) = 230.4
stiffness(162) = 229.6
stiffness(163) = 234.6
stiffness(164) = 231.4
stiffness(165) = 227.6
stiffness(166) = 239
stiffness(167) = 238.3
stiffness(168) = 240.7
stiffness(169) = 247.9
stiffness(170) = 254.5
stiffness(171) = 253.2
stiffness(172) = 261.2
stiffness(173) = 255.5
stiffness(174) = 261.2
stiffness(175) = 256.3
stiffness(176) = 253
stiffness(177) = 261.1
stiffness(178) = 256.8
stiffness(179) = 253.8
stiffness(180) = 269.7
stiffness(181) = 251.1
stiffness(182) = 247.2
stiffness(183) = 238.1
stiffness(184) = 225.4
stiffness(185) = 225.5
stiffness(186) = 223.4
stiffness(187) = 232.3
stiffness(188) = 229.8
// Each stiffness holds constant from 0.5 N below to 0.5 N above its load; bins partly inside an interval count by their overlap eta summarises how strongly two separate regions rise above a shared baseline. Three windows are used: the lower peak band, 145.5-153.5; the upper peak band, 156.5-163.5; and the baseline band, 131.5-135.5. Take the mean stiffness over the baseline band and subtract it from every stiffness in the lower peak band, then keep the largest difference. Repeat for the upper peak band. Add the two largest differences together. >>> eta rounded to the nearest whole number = 25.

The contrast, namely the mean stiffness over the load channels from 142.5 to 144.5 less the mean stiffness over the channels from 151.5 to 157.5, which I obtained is -14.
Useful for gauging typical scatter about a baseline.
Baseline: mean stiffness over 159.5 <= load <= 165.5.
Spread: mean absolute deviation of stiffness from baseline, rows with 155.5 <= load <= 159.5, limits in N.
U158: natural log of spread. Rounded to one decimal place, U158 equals 1.0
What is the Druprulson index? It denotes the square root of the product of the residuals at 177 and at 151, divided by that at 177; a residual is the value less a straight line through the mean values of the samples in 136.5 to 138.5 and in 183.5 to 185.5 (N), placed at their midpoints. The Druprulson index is 0.5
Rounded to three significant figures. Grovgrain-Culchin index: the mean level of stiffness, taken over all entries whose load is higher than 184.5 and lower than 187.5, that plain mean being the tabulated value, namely 227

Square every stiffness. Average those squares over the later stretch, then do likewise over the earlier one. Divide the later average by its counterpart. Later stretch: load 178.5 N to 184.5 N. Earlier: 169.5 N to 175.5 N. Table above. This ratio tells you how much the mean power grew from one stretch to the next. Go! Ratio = 0.93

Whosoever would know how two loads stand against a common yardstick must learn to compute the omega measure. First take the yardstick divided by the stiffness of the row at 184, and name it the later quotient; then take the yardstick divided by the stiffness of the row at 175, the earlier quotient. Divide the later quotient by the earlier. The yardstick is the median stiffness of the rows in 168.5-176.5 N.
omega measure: 1.14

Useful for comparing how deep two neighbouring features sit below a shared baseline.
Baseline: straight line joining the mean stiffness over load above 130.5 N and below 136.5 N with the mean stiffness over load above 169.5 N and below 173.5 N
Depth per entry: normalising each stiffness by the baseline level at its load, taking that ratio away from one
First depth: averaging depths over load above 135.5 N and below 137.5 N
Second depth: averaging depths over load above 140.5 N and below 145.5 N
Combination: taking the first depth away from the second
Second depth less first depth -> 0.04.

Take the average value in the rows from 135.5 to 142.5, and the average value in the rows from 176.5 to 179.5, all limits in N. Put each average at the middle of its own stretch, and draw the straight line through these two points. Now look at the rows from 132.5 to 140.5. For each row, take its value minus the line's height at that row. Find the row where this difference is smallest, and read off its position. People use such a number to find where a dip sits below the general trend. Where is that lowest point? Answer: 140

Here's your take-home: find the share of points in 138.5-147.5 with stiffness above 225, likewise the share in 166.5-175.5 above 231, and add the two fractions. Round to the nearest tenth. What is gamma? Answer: 1.0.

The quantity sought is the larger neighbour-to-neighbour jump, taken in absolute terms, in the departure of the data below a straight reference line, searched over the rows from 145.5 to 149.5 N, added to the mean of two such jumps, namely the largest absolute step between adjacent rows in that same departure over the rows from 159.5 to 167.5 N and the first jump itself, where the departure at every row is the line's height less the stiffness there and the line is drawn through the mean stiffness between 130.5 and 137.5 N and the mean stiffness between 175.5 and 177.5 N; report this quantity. 11.9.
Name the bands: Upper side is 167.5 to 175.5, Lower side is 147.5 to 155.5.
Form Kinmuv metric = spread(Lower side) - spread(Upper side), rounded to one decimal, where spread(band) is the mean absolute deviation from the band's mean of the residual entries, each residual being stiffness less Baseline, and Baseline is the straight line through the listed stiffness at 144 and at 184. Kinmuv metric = -1.7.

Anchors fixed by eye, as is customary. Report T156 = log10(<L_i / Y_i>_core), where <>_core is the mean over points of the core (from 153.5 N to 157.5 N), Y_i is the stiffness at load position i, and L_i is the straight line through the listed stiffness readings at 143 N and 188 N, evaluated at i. -0.018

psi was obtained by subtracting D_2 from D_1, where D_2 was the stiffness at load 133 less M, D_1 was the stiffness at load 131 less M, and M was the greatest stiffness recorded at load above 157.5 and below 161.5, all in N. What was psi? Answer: 5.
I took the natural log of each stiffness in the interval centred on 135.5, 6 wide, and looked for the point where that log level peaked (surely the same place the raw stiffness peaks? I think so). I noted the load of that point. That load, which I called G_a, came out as 135 N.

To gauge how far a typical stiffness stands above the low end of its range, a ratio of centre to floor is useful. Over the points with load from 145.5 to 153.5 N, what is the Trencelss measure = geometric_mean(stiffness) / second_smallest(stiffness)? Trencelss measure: 1.01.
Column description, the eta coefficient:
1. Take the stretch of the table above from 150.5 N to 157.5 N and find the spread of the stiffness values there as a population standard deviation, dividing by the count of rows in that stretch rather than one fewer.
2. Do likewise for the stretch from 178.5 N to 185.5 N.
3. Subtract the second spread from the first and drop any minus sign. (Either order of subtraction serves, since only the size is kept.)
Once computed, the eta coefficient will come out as 12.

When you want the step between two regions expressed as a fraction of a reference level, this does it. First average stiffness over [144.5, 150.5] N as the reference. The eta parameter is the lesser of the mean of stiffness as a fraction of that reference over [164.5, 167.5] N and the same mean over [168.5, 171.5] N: 1.07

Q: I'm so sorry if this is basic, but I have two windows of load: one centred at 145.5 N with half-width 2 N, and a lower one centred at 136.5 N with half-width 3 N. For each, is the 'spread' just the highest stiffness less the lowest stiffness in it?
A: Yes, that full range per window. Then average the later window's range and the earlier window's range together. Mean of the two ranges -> 10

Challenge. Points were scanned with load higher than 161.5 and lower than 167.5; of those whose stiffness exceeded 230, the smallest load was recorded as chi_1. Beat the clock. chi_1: 163 N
